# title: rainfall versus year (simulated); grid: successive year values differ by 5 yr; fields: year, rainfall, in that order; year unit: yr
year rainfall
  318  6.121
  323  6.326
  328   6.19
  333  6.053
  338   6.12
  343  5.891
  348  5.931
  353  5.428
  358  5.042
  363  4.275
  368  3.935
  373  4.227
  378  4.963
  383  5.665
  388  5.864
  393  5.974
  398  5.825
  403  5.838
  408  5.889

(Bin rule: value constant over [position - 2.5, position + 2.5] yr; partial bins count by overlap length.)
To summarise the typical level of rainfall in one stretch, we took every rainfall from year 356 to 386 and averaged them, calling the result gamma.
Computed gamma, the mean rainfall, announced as 4.7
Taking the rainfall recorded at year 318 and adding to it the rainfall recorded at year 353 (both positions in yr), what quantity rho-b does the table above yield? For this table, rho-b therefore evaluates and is 11.5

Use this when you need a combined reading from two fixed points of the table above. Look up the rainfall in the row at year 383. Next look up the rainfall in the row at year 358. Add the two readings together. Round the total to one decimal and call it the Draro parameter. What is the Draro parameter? 10.7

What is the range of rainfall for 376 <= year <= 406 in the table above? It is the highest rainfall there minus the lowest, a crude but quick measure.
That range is 1.01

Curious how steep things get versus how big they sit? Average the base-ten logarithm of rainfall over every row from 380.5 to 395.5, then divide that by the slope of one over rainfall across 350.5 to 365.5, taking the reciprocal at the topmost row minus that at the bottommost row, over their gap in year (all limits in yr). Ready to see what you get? 154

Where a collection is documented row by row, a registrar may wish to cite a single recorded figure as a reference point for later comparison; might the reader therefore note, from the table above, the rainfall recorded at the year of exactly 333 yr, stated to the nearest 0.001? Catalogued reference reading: 6.053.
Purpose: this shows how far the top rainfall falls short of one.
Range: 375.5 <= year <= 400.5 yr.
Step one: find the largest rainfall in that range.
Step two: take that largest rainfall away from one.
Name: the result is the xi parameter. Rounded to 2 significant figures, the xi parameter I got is -5.0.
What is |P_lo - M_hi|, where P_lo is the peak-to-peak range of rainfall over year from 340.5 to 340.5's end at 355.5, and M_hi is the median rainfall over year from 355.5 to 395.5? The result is 4.5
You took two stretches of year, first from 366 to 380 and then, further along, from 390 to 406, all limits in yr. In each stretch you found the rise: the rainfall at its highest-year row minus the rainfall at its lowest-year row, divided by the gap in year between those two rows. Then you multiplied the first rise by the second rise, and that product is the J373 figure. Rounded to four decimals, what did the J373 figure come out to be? -0.0014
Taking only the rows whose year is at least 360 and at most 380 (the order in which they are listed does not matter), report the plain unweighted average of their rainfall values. 4.35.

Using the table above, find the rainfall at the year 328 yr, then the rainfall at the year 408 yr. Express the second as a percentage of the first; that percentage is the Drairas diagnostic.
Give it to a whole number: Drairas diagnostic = 95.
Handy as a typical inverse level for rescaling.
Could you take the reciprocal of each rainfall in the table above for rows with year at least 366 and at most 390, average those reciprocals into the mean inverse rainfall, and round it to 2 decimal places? 0.21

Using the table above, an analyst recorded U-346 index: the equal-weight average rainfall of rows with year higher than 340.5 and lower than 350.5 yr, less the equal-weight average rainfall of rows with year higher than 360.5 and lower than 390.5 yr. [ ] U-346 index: 1.1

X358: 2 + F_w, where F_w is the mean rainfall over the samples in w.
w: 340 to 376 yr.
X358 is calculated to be 7.0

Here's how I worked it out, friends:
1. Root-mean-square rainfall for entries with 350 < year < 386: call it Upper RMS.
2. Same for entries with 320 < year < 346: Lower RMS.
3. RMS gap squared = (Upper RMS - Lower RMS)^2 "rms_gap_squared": 1.66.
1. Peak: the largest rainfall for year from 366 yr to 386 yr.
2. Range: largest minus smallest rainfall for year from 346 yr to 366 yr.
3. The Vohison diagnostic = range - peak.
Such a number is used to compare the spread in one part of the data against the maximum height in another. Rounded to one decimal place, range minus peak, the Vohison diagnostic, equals -4.0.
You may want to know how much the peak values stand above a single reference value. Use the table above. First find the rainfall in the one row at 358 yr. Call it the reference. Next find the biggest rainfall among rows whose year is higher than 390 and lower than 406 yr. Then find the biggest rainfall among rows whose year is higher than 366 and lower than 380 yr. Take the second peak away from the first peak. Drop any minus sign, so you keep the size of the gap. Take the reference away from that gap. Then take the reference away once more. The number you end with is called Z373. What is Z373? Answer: -9.1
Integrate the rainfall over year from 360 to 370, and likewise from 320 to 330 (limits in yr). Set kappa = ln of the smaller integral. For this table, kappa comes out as 3.7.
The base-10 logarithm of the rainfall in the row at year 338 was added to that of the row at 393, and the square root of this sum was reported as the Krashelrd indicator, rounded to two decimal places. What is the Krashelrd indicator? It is 1.25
